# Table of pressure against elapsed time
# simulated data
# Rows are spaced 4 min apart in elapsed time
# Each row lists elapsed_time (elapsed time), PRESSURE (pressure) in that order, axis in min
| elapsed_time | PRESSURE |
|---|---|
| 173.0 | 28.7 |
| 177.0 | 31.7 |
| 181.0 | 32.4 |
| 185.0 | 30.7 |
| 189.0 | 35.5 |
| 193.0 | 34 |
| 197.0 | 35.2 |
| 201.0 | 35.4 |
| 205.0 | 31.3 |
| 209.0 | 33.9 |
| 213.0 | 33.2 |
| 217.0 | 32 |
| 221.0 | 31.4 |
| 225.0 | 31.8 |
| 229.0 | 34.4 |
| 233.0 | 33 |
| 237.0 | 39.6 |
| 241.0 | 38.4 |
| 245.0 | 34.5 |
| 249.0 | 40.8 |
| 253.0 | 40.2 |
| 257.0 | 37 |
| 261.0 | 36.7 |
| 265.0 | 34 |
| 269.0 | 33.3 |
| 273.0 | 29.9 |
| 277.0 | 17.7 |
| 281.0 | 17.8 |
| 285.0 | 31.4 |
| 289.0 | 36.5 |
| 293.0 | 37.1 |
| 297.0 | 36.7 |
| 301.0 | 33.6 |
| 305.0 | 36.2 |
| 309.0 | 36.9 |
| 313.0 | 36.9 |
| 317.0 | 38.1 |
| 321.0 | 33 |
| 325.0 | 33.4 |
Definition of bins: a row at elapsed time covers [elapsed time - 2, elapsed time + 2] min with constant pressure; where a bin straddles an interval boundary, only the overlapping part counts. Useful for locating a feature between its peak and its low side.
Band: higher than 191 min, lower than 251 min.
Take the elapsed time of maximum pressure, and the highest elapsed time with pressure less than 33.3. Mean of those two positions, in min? 241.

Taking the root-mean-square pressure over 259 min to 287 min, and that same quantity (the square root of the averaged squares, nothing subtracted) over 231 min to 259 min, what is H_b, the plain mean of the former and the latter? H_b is 34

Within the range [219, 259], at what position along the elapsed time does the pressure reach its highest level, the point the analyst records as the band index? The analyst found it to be 249.0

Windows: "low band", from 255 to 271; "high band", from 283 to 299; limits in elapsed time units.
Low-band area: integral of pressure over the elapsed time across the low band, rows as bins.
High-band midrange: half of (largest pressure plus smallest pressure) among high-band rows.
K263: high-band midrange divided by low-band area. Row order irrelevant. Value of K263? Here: 0.061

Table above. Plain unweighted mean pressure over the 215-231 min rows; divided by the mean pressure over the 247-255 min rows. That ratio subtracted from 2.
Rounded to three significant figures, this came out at 1.20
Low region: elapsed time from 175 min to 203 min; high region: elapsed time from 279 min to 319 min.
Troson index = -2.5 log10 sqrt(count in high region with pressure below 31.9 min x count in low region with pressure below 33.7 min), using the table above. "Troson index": -1.0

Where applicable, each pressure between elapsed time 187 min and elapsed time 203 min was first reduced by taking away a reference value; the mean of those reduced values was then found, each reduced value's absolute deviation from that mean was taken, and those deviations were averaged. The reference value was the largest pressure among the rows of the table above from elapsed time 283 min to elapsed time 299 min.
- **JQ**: 0.5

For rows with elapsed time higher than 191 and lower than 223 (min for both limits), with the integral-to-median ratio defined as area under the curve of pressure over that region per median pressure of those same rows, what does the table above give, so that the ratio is 31.8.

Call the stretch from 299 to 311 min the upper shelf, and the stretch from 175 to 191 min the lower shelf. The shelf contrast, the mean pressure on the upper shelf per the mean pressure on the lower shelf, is 1.09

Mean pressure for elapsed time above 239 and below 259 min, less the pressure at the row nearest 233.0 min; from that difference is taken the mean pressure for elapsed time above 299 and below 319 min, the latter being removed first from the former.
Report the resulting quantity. -31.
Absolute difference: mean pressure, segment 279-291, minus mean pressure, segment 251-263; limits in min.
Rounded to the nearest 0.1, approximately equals 9.4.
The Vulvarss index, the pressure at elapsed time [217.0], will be 32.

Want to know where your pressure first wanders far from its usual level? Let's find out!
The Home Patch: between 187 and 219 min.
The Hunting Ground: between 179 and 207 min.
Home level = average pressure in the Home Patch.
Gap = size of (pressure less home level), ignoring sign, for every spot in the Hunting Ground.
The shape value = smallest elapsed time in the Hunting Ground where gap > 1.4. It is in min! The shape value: 181.0 min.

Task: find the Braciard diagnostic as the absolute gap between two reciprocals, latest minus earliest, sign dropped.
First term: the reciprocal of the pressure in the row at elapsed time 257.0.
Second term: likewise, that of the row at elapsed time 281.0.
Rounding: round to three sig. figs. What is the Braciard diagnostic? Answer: 0.0292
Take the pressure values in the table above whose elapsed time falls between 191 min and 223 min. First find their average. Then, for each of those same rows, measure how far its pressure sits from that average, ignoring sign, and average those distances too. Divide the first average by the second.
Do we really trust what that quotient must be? 25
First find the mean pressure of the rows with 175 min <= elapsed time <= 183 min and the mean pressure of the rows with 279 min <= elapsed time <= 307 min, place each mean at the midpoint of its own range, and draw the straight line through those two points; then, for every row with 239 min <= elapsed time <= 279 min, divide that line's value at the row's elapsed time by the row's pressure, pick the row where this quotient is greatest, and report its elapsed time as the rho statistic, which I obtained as 277.0 min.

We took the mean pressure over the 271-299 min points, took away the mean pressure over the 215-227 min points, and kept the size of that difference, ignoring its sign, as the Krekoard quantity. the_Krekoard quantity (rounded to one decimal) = 2.1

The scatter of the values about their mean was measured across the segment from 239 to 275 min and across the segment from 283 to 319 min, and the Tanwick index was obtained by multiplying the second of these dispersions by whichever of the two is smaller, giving 4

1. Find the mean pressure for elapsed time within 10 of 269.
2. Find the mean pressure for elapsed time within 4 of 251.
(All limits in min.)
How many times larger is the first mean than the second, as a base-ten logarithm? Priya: -0.13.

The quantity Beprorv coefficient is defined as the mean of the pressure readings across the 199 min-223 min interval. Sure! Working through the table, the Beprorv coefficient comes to 32.9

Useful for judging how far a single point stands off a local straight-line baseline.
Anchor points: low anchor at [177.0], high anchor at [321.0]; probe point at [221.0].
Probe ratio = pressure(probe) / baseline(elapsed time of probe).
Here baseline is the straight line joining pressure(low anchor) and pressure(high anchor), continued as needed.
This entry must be 0.98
